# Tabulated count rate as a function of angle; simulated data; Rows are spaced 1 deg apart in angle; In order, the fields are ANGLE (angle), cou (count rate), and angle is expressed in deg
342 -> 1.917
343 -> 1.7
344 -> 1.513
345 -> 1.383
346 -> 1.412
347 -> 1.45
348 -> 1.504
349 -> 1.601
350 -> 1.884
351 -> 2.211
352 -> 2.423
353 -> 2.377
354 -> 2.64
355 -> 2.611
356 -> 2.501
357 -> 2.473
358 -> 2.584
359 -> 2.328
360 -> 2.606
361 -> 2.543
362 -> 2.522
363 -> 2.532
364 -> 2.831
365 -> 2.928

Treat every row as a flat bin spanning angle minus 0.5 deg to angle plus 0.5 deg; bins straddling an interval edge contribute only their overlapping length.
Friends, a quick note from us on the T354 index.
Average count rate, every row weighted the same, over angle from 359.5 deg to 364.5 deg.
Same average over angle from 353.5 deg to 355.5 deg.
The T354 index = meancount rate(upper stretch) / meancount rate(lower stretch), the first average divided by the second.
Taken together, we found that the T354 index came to 0.99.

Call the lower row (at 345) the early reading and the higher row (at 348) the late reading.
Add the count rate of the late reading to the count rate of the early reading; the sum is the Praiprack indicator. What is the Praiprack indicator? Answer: 2.9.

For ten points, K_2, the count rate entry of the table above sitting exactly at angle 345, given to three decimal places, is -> 1.383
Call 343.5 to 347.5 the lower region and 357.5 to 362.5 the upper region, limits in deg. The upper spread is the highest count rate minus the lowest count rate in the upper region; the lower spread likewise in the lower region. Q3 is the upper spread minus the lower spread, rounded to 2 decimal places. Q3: 0.15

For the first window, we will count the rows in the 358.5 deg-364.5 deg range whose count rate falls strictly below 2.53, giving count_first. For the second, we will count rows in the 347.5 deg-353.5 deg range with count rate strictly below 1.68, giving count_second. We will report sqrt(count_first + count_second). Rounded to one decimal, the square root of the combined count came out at 2.0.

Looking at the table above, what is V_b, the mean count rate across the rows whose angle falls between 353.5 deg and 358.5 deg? 2.56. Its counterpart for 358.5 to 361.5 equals 2.49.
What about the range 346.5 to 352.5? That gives 1.85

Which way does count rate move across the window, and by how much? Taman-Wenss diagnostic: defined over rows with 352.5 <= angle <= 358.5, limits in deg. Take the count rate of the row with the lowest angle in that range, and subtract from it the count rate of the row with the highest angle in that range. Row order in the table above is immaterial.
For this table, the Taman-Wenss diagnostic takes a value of -0.21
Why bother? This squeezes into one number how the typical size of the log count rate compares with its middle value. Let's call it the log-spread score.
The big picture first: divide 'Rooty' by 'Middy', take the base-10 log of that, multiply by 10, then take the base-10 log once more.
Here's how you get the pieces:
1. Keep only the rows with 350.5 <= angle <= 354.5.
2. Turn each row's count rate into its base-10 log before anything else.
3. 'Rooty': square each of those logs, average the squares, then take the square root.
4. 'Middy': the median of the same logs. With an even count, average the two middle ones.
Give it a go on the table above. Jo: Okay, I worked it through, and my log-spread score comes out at -1.6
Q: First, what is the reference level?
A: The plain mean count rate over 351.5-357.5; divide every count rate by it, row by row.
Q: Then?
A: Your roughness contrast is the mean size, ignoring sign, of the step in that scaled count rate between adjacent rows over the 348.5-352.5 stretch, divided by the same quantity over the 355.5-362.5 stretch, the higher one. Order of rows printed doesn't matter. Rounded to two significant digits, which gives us 2.2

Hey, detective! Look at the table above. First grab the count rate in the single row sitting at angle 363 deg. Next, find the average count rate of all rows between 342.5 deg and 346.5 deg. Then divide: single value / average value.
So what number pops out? 1.69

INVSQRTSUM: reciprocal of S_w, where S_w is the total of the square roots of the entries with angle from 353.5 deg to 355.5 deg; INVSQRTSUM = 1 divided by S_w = 0.309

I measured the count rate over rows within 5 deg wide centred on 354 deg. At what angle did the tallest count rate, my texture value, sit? 354 deg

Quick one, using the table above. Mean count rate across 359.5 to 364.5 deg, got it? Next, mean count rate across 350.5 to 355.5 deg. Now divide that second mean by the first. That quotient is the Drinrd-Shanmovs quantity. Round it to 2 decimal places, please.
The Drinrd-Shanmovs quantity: 0.94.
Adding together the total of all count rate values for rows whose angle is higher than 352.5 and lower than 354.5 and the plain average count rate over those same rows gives 7.5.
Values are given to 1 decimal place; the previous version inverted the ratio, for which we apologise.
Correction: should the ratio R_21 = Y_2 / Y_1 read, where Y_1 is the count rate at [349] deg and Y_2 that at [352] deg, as 1.5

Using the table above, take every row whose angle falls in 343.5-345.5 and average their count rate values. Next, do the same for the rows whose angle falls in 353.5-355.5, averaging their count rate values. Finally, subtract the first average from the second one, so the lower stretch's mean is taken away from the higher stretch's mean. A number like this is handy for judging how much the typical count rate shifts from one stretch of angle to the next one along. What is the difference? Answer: 1.2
